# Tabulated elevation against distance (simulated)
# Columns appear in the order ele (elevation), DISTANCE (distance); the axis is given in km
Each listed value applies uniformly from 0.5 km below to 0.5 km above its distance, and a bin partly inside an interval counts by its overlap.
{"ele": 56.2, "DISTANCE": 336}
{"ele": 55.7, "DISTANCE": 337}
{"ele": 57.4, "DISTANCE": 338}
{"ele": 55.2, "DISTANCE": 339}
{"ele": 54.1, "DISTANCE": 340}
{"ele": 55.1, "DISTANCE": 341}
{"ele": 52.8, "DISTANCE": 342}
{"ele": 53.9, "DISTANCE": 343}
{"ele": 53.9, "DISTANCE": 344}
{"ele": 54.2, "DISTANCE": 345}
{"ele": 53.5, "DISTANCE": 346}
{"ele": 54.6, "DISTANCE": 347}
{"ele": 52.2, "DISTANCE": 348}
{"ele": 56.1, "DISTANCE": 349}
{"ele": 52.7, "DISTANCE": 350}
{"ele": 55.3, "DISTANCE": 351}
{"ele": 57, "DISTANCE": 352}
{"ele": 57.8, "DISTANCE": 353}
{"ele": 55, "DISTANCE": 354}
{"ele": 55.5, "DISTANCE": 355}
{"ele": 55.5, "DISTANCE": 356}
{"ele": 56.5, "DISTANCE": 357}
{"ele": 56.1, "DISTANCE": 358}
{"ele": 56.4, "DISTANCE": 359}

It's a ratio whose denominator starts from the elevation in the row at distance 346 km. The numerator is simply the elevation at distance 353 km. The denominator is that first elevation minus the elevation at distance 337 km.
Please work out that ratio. -26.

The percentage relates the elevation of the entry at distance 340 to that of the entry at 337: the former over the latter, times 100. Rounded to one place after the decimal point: 97.1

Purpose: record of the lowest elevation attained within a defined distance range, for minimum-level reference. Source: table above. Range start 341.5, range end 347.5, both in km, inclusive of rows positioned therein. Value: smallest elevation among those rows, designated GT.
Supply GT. 52.8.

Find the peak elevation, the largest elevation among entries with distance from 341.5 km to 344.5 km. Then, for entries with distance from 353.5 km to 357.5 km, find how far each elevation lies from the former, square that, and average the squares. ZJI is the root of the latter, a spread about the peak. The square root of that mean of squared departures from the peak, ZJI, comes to 1.8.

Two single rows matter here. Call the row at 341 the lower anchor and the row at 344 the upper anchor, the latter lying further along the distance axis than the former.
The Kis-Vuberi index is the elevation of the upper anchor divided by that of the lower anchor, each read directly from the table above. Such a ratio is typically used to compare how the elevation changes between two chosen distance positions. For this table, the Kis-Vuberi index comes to 0.98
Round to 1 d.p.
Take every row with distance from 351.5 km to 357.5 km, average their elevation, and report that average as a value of 56.2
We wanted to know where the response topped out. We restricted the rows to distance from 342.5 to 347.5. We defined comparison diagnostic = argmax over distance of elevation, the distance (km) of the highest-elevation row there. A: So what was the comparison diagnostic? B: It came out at 347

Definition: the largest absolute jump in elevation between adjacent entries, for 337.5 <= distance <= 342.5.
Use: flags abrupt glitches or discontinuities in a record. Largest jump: 2.3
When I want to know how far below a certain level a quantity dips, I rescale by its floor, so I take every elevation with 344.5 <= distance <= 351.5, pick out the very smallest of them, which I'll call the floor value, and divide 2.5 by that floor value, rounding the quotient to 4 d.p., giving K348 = 0.0479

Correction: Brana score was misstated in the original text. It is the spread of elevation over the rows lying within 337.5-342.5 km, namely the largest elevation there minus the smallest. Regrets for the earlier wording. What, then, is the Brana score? 4.6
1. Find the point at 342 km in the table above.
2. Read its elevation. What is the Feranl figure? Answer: 52.8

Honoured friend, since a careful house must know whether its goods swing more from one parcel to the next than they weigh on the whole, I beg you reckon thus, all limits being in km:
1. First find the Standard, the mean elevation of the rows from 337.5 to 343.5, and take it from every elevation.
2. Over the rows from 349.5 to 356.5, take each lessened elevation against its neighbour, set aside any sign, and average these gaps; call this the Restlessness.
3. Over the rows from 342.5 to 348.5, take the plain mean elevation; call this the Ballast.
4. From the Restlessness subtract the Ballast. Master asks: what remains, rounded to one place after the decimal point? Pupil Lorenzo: -52.3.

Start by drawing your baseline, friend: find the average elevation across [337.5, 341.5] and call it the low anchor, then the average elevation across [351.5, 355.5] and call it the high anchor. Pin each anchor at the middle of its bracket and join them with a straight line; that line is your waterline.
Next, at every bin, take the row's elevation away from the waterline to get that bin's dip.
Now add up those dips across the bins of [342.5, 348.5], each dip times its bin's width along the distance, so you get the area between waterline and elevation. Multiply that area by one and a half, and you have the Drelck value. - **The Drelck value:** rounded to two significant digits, 19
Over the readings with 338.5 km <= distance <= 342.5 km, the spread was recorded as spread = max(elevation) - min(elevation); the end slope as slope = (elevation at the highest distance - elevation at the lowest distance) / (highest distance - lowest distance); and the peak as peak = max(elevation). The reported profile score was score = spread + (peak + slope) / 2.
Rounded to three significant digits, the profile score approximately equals 29.6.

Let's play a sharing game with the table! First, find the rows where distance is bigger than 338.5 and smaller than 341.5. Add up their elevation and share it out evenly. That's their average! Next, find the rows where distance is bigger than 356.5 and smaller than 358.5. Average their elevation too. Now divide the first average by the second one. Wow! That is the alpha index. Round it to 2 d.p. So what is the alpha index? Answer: 0.97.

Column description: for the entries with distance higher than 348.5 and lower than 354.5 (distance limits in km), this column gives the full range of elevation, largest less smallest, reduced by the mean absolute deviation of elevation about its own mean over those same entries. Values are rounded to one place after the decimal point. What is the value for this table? 3.8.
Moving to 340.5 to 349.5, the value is 3.0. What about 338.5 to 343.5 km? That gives 1.7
